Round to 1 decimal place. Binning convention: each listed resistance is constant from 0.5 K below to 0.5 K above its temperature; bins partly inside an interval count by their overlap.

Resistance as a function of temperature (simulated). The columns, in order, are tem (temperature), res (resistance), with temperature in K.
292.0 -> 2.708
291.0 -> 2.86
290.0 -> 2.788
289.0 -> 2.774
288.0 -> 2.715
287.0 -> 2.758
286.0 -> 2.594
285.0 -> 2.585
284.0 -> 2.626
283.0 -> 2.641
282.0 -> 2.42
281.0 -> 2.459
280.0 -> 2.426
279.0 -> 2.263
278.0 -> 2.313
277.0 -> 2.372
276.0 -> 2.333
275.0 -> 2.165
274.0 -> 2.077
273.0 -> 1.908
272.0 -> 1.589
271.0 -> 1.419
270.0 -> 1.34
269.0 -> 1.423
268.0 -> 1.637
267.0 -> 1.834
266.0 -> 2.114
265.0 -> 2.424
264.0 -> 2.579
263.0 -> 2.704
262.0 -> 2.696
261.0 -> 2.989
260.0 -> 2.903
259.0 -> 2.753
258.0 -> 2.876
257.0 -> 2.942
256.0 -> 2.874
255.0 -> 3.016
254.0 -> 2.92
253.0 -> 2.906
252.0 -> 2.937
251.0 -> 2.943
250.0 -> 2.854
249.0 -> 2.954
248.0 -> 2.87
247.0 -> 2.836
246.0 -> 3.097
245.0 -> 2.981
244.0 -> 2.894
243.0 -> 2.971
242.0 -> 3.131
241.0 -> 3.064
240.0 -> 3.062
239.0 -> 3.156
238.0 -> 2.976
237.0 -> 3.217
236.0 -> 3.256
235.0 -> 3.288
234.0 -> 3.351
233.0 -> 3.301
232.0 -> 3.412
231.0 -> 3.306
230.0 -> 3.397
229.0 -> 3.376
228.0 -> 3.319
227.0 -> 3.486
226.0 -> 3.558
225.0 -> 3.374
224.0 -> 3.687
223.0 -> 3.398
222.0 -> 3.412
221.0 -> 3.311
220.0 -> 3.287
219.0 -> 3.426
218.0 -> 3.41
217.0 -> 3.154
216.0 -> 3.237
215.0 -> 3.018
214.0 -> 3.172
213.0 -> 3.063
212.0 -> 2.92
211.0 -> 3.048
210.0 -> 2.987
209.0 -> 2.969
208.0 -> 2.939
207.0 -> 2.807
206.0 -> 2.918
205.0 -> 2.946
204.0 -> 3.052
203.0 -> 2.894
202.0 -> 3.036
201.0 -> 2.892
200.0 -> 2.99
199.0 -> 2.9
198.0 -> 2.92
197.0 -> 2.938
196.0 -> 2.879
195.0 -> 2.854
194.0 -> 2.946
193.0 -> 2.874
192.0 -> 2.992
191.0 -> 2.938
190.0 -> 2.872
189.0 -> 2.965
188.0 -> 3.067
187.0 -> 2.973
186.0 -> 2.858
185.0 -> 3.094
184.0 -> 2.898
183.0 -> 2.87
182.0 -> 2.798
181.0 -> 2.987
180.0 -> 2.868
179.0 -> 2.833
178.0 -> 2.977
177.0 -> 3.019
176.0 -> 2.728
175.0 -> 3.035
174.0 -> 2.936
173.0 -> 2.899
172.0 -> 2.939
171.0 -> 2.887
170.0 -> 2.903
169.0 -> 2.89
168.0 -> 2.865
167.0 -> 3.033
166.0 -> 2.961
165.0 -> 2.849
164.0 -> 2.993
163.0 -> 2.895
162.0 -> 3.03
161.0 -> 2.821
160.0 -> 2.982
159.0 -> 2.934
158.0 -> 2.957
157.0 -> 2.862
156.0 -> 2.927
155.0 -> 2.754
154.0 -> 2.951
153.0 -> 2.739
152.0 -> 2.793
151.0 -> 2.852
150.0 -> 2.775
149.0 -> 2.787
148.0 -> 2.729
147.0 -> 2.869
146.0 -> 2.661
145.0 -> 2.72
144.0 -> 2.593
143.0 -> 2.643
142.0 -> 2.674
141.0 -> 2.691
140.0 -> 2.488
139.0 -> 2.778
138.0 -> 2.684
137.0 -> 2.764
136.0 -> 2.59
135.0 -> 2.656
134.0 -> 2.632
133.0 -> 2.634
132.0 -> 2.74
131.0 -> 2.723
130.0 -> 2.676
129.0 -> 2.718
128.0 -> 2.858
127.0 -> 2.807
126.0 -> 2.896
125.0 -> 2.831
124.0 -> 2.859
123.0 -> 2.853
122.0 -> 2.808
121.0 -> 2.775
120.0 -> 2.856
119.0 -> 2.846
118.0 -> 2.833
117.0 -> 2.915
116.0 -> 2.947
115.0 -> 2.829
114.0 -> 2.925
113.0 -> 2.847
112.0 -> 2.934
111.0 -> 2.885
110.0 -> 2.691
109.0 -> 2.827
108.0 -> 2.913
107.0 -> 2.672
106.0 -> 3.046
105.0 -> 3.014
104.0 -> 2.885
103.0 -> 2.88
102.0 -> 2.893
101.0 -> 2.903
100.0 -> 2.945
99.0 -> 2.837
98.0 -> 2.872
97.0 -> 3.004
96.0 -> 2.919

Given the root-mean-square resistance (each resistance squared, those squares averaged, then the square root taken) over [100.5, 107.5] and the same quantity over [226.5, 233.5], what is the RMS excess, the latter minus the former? 0.5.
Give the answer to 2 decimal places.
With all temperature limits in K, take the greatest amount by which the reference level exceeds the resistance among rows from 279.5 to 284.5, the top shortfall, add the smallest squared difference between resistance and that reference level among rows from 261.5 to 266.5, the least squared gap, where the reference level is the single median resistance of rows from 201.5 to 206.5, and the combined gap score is 0.58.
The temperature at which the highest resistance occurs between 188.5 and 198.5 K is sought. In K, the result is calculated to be 192.0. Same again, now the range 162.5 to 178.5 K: 175.0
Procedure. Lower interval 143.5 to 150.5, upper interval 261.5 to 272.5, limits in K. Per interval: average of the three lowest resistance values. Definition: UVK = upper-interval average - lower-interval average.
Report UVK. -1.26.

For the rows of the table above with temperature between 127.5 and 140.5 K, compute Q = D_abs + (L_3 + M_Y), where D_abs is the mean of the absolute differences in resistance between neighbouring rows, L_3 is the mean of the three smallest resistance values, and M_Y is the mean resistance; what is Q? 5.3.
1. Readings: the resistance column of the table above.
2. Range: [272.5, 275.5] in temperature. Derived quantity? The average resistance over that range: 2.05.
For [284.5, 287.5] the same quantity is 2.65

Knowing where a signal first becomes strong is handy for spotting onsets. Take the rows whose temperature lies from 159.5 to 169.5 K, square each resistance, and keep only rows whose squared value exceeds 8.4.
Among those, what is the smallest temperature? 160.0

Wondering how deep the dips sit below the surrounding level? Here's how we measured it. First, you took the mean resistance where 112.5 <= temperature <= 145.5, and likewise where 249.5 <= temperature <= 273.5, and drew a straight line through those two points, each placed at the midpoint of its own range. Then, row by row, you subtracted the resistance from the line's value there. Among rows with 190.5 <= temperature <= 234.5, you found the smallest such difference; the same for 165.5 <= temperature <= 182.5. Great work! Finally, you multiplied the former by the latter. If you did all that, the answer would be 0.4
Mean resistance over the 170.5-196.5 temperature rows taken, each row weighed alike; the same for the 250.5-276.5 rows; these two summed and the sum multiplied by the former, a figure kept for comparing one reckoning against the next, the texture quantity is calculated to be 15.5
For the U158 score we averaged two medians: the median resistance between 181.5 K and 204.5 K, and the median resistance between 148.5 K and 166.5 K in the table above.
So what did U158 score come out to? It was 2.90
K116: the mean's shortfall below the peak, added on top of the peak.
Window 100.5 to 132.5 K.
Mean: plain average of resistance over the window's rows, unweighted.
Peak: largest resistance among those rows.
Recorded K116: 3.25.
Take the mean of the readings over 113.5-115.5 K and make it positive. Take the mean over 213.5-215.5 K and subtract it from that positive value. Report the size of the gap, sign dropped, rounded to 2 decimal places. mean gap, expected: 0.22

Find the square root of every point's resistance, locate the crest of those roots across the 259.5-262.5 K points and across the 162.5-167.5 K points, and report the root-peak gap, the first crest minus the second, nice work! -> -0.01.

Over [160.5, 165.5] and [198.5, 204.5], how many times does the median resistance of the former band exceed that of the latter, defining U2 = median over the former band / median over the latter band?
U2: 0.98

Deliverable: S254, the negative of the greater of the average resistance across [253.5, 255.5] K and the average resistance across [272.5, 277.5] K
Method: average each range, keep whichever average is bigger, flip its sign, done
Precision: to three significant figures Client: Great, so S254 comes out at -2.97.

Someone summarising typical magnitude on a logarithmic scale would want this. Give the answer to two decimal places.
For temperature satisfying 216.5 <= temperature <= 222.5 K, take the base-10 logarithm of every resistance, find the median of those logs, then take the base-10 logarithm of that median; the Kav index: -0.28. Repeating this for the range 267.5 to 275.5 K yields -0.68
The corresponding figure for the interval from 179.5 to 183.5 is -0.34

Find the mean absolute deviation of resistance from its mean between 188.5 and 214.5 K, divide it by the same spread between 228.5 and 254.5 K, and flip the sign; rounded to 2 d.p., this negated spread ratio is -0.36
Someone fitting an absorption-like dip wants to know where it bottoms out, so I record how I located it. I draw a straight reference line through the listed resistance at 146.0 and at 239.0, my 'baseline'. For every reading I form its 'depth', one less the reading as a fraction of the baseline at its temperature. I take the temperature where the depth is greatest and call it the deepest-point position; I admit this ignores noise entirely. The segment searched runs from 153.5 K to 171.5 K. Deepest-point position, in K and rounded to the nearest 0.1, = 155.0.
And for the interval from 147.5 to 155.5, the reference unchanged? 153.0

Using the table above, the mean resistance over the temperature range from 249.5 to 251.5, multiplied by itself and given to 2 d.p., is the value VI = 8.40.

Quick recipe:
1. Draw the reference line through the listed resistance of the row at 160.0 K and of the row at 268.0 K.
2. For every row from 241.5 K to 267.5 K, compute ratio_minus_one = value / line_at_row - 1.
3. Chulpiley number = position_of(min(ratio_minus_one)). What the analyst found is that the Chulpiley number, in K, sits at 267.0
